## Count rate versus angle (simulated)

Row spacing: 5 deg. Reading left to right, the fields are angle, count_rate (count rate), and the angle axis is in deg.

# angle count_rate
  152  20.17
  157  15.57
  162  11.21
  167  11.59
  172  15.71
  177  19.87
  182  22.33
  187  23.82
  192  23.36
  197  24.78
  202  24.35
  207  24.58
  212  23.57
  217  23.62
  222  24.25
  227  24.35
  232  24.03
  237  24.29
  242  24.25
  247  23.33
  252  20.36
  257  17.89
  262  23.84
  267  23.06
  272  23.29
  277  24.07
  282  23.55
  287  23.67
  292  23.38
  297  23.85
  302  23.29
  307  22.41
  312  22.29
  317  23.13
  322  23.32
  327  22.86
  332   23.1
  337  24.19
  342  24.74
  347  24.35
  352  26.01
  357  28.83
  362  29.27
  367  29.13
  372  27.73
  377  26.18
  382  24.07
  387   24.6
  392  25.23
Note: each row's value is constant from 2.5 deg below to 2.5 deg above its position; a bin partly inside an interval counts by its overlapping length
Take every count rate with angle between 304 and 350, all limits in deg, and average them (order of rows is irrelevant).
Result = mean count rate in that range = 23.4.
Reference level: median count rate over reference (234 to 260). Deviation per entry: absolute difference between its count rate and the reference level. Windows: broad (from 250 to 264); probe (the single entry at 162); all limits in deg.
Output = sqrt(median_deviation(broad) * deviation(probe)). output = 6.0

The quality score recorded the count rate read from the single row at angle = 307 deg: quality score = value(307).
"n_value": 22.41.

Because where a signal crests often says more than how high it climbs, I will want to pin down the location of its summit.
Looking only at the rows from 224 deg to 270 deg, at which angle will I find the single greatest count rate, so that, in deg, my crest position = 227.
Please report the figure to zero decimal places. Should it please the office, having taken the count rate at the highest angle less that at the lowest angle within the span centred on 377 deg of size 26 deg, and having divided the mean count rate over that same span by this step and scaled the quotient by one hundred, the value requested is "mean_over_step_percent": -582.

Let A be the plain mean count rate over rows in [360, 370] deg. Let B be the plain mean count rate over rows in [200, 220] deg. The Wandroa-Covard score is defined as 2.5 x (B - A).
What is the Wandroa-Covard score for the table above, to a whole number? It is -13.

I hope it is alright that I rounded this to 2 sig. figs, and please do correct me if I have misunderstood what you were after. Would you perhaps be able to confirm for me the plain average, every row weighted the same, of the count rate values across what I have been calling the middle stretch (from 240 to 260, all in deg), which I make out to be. 21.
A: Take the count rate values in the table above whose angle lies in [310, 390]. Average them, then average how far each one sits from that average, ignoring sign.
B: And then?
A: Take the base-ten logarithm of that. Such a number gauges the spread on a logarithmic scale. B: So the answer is 0.3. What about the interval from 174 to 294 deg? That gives 0.0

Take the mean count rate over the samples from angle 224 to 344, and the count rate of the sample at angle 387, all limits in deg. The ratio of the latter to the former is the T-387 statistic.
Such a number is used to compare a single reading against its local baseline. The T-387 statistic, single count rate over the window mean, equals 1.06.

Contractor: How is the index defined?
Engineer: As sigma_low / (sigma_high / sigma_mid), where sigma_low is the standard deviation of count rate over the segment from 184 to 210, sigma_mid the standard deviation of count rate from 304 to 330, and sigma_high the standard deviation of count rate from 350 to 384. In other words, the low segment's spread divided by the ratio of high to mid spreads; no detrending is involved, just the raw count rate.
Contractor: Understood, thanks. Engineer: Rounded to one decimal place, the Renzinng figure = 0.1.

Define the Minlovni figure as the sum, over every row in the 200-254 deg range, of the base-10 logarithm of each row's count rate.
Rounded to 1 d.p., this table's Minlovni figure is 15.1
